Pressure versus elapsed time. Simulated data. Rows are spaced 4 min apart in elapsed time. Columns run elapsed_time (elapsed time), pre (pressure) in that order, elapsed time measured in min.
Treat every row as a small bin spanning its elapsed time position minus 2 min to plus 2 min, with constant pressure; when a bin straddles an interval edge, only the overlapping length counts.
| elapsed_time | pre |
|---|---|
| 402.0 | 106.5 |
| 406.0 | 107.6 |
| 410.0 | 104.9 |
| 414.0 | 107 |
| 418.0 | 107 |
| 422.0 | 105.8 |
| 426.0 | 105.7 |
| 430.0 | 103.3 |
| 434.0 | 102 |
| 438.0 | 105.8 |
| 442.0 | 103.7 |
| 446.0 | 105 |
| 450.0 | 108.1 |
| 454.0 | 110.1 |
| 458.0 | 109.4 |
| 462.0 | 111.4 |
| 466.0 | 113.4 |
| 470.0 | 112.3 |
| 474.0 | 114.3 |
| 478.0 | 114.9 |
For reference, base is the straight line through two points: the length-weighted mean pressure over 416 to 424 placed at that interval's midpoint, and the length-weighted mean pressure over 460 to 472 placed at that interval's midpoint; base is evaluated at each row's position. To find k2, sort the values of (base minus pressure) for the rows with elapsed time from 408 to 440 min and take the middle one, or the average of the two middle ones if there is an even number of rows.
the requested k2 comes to 1.2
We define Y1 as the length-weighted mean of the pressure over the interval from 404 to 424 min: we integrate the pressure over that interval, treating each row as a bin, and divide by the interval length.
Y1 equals 106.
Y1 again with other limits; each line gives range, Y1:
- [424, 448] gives 104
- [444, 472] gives 110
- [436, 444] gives 105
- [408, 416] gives 106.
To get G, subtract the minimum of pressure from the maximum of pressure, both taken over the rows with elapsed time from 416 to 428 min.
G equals 1.3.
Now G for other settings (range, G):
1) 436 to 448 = 2.1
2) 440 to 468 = 9.7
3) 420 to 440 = 3.8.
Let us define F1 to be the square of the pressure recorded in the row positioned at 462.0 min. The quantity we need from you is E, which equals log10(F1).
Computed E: 4.09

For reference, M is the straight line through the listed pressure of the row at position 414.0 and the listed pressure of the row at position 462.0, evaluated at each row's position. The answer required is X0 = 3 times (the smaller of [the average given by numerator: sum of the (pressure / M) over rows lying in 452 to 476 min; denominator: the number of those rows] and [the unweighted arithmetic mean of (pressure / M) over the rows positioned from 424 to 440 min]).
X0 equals 2.88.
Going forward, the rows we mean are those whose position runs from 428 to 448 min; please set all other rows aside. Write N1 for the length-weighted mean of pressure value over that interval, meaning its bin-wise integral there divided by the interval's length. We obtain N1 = 104.0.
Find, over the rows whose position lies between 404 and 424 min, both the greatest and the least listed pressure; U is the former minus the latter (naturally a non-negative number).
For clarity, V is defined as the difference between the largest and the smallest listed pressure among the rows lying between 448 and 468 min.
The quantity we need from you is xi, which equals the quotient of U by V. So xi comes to 0.51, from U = 2.7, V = 5.3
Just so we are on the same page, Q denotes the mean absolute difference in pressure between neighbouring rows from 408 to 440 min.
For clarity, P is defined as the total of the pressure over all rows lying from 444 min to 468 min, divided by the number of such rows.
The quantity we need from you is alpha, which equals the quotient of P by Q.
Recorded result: 70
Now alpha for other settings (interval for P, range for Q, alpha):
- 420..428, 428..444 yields 44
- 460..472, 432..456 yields 46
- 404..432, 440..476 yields 60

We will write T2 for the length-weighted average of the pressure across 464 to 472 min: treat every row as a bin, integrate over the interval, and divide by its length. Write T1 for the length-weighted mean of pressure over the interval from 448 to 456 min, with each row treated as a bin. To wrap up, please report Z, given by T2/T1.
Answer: 1.03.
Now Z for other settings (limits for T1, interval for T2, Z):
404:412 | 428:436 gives 0.97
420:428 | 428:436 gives 0.97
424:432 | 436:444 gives 1.00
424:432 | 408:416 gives 1.01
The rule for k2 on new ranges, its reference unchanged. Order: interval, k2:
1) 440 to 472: 1.3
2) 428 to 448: 4.8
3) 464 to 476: -0.9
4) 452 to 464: 0.7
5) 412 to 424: -0.9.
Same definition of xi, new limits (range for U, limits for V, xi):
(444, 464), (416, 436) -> 1.28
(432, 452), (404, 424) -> 2.26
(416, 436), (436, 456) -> 0.78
